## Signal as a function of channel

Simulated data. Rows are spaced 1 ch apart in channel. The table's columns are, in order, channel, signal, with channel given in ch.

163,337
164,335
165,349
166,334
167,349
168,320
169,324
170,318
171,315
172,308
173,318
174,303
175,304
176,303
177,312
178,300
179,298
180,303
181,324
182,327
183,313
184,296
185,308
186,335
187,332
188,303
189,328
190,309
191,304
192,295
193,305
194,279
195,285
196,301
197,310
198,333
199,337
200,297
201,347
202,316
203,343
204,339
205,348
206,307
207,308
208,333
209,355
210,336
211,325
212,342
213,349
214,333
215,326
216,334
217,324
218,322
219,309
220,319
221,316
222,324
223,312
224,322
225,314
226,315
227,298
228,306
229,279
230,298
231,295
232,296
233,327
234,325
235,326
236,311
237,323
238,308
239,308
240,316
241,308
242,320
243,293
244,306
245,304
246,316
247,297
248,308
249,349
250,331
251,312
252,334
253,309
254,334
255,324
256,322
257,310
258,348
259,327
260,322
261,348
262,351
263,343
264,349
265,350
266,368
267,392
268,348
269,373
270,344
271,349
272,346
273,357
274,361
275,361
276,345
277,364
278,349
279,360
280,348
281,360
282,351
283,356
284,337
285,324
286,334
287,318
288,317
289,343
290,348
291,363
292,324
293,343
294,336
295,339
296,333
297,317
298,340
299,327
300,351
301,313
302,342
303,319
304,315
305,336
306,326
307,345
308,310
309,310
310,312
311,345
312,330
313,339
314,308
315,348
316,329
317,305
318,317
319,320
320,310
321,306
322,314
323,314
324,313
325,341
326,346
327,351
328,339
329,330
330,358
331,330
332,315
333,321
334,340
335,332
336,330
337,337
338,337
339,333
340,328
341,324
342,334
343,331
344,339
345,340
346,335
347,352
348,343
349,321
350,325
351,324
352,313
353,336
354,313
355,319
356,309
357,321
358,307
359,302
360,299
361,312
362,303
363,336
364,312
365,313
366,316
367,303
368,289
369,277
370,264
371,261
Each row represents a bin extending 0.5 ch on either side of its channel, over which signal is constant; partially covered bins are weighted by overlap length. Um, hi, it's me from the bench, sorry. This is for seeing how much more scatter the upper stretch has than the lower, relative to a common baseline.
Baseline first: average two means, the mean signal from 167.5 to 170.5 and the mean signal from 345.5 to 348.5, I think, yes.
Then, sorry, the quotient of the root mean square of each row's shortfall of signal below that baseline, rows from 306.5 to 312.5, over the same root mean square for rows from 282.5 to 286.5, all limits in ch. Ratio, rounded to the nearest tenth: 1.3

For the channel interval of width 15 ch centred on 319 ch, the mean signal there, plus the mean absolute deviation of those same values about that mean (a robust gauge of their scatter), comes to 336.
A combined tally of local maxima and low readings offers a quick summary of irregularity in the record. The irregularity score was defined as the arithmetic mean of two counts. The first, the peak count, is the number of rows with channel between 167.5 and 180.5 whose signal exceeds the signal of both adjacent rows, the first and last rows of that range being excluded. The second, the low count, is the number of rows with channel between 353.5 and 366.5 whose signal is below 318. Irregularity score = 7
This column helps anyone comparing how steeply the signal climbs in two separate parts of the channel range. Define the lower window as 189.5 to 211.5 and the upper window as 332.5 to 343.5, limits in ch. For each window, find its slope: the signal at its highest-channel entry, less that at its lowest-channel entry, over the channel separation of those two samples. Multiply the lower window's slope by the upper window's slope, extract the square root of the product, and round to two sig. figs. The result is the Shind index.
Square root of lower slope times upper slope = 0.87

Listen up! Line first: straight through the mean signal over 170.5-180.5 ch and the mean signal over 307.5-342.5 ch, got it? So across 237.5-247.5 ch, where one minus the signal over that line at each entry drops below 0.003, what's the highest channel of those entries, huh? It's 246 ch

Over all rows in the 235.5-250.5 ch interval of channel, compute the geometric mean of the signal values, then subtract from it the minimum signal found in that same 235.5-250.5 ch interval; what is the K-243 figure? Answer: 20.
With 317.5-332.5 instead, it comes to 21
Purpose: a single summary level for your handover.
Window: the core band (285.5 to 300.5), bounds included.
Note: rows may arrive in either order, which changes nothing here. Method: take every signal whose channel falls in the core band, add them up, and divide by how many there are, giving 336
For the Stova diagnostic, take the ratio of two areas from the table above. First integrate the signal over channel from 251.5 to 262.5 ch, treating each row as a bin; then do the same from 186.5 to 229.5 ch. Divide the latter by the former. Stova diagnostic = 3.8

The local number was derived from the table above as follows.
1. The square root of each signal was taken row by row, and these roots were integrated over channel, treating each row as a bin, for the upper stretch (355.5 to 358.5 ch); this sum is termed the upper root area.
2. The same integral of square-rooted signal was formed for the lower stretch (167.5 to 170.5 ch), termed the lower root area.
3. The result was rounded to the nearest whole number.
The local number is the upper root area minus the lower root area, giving -1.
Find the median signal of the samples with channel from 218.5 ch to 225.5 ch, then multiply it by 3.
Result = 948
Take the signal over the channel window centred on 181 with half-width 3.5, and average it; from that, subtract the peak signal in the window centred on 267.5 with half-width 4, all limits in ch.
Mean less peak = -83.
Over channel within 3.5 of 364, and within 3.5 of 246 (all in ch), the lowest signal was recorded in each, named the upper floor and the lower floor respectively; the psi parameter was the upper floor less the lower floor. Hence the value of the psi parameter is 10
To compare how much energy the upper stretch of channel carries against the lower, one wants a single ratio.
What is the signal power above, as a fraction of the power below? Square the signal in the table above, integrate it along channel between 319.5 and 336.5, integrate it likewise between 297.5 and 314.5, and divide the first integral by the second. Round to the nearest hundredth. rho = 1.01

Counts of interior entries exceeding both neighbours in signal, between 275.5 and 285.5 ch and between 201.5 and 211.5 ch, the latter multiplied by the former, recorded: 12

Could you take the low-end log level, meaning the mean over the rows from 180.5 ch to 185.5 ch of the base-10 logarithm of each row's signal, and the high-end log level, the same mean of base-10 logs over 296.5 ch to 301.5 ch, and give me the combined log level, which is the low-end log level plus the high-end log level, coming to 5.01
